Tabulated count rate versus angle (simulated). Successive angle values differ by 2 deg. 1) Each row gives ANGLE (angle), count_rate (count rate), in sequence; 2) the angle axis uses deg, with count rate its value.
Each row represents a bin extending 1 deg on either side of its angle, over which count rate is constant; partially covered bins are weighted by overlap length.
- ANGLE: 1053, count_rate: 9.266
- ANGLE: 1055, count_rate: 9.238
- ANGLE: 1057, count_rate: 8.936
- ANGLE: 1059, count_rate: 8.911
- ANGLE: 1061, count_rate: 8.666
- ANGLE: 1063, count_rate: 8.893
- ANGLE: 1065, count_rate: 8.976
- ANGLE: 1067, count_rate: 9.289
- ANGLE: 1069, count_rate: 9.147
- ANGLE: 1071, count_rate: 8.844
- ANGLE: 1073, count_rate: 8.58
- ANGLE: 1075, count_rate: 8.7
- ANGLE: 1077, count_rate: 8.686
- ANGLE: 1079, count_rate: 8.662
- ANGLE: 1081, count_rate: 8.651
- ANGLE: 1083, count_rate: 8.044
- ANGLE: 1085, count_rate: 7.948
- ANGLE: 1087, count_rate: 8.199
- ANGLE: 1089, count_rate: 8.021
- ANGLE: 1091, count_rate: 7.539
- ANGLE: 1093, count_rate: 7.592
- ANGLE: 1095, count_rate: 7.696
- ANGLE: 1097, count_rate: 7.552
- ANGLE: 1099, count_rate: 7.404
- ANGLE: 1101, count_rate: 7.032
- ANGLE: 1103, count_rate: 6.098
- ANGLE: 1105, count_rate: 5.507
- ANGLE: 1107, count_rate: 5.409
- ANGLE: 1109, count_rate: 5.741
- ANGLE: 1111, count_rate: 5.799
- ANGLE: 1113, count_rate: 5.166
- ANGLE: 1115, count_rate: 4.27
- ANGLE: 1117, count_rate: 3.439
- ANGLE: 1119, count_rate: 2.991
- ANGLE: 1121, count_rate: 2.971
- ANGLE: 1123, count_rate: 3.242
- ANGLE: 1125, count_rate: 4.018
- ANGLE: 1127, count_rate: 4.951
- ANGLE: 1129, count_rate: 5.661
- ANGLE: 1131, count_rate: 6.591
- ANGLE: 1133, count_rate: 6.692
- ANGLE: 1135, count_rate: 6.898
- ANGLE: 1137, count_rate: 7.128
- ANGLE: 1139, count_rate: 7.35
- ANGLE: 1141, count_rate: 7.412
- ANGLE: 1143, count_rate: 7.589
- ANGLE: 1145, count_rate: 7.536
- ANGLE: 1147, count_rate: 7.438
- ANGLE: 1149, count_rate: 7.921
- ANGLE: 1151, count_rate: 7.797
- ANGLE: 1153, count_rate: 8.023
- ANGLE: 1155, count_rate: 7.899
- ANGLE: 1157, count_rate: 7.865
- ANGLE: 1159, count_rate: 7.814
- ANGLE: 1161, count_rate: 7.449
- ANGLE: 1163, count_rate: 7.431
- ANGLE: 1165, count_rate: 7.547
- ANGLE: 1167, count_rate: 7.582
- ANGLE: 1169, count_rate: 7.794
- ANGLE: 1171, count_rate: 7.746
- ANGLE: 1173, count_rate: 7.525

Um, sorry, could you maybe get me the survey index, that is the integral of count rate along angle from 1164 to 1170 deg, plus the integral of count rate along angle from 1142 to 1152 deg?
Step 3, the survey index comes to 122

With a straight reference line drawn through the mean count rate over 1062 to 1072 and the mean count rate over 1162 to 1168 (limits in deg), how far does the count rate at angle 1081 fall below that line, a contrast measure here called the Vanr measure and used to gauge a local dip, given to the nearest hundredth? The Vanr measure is 0.16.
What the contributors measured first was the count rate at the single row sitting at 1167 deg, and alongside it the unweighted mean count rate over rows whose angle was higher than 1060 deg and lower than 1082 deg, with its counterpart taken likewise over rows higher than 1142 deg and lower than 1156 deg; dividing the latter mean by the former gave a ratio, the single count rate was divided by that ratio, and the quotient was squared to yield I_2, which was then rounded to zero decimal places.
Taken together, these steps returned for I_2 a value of 75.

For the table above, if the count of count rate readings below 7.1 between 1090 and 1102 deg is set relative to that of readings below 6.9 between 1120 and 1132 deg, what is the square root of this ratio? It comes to 0.4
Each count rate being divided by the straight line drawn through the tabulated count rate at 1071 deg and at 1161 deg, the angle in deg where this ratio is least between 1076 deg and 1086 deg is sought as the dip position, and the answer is 1085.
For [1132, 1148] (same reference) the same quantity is 1133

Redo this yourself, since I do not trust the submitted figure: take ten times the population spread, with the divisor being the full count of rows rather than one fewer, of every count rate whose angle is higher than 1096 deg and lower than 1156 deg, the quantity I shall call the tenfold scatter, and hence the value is 16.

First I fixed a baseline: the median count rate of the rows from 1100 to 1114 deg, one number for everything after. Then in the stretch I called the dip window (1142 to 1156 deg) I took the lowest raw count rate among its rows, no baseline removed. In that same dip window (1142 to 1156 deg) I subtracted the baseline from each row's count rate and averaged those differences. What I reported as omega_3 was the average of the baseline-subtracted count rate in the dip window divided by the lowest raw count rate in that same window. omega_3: 0.27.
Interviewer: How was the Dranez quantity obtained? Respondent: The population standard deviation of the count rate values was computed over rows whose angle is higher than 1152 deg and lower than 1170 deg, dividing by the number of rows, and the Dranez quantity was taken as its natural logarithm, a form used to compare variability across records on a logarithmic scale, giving -1.6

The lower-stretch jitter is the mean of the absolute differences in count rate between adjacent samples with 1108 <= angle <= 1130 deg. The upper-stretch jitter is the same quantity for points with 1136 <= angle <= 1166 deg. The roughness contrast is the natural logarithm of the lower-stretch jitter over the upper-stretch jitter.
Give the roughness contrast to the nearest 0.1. 1.3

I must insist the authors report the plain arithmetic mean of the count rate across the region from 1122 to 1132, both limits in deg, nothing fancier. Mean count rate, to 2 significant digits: 4.9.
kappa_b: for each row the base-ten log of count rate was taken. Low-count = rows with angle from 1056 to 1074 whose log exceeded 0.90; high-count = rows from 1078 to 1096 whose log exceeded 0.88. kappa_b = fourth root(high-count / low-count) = 0.97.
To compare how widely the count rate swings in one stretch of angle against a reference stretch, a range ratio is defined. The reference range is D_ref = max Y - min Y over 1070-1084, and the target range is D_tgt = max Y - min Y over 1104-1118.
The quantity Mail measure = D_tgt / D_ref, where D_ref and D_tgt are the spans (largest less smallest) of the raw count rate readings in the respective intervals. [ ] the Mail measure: 3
